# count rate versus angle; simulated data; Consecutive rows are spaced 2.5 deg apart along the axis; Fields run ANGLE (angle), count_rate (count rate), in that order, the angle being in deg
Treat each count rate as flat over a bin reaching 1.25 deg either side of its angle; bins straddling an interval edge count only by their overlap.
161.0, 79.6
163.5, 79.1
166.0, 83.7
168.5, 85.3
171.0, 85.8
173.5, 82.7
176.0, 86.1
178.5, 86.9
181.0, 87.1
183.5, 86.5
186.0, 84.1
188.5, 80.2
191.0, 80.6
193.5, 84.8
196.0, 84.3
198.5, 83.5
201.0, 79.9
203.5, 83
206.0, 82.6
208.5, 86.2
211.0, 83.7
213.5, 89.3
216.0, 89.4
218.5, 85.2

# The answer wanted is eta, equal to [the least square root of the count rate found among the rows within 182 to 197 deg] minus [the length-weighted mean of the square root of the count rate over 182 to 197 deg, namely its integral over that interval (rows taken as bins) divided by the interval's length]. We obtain -0.179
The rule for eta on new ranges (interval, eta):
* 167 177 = -0.121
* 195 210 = -0.184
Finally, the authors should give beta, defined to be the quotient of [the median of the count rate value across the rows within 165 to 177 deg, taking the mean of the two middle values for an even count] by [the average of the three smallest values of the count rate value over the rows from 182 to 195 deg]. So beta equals 1.04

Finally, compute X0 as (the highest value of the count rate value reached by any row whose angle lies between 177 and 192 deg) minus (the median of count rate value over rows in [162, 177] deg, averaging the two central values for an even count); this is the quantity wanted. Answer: 2.6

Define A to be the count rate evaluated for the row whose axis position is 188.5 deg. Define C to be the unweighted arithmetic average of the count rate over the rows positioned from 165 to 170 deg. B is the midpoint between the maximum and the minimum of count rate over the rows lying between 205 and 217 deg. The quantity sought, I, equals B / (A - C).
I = -20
